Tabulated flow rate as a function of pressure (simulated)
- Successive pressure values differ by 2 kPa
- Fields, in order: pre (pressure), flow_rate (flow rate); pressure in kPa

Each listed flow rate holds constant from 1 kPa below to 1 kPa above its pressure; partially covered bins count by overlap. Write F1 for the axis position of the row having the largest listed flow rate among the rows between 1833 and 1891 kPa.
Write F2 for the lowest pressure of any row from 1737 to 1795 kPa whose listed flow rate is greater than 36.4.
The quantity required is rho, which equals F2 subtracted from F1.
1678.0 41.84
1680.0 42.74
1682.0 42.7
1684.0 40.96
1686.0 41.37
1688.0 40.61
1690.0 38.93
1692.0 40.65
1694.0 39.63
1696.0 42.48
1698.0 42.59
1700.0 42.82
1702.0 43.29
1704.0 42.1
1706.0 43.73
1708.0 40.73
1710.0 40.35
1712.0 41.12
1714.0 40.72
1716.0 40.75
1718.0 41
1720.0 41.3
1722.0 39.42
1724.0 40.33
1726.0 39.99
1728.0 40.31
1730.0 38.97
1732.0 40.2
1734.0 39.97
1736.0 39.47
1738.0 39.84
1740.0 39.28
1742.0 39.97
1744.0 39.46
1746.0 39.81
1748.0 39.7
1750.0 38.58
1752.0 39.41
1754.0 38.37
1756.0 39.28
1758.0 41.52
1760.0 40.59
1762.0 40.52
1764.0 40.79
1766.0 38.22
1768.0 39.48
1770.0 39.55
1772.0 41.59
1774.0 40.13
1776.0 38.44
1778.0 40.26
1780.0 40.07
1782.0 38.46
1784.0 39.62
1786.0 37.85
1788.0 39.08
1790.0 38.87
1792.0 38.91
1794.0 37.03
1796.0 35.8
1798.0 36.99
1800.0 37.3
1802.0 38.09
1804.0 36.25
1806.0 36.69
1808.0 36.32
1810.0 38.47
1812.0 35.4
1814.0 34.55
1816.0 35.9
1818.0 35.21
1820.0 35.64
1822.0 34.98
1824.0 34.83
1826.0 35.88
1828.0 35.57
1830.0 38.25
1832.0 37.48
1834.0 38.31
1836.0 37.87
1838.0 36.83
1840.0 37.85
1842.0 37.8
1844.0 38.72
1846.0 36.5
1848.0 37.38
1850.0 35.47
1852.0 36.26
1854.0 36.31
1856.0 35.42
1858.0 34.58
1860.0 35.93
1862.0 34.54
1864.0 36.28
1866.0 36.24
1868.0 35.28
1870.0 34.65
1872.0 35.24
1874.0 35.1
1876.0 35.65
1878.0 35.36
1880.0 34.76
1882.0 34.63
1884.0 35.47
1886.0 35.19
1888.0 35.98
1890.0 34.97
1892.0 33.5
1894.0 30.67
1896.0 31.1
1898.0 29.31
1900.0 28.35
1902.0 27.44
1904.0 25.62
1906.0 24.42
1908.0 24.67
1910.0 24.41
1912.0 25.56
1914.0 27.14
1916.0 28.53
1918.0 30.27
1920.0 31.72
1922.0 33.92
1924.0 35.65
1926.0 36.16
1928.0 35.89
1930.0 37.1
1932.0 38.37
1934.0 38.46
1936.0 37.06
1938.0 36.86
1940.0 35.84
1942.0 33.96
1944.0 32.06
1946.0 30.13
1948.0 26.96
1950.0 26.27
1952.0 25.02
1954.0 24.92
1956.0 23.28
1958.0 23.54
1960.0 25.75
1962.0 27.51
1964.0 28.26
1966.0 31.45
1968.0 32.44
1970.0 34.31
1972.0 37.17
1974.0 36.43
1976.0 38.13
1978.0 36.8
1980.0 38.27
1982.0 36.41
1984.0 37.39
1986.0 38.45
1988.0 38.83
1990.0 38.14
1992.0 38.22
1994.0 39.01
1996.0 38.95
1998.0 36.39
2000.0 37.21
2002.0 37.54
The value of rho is 106 kPa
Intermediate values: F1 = 1844.0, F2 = 1738.0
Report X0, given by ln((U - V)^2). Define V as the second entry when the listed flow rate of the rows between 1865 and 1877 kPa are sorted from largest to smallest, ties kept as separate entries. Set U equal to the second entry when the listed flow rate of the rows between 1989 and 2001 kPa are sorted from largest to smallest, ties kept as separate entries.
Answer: 2.4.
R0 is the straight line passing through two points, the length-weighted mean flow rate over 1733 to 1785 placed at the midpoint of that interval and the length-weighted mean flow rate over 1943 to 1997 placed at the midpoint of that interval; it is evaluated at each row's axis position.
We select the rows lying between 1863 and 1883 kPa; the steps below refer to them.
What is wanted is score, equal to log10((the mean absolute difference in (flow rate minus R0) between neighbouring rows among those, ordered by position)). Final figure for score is -0.4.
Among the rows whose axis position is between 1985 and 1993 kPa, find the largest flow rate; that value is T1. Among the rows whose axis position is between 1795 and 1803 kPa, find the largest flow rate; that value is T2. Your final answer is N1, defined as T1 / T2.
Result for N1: 1.02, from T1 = 38.83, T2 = 38.09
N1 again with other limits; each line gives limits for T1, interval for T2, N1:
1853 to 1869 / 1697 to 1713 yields 0.83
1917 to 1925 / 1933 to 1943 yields 0.93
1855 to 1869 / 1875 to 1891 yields 1.01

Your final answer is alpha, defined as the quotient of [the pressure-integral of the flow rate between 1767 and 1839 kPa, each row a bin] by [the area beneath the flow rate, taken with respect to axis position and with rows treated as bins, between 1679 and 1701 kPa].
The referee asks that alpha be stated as 3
